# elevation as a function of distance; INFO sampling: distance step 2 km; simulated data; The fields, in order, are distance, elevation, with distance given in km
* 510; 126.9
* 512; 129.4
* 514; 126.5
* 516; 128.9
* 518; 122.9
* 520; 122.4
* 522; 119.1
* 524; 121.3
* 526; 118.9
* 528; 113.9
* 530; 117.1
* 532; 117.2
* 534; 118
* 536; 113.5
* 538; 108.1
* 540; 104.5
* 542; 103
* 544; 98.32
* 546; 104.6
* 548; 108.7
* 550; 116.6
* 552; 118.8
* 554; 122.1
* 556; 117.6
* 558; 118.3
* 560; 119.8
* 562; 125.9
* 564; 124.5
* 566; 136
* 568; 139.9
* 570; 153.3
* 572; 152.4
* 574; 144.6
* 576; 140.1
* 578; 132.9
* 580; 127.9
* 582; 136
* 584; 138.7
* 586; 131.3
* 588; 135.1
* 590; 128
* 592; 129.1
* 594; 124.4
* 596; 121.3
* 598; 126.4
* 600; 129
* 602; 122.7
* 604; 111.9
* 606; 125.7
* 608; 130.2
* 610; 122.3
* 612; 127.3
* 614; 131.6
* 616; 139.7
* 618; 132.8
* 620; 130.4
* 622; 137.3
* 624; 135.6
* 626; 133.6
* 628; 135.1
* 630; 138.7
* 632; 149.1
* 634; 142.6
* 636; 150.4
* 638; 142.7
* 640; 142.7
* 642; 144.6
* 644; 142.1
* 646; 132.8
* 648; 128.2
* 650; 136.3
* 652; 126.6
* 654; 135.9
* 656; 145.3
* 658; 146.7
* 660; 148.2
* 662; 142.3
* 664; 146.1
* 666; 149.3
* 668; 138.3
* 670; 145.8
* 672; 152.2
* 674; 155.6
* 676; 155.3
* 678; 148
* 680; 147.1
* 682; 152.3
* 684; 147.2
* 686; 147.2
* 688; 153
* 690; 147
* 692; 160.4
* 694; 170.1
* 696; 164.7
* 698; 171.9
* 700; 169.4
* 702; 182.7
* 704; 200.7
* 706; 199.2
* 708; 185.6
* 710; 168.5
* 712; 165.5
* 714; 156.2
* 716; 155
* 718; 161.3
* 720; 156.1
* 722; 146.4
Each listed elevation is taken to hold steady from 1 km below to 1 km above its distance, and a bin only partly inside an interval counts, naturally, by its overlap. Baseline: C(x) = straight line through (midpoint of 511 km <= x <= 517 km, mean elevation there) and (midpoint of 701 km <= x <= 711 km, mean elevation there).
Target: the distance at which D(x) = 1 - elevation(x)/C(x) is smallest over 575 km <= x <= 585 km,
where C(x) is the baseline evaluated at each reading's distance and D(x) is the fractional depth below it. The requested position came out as 576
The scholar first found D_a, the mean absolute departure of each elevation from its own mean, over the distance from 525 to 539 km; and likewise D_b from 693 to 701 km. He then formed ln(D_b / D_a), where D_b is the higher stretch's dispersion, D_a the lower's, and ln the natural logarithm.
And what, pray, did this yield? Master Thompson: -0.3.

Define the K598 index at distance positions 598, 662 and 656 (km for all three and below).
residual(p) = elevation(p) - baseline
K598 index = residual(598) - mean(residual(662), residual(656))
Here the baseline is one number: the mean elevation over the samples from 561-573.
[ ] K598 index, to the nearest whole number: -17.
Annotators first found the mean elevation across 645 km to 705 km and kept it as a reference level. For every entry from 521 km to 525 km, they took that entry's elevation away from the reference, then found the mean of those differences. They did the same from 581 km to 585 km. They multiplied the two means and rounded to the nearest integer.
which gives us 445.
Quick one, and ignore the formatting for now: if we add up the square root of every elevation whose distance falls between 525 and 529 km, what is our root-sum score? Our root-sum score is 22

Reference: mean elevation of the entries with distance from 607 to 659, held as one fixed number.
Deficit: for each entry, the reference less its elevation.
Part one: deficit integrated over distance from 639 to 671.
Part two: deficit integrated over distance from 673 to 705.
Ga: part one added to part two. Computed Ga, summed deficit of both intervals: -883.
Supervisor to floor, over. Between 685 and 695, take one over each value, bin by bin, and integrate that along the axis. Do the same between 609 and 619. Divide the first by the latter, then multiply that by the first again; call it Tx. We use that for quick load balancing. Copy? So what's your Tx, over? 0.0543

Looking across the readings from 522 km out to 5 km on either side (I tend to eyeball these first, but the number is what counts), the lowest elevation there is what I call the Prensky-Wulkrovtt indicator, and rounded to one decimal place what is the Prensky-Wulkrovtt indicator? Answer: 118.9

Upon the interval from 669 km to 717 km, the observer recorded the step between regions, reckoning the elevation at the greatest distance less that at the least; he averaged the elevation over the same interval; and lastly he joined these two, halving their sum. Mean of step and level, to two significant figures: 86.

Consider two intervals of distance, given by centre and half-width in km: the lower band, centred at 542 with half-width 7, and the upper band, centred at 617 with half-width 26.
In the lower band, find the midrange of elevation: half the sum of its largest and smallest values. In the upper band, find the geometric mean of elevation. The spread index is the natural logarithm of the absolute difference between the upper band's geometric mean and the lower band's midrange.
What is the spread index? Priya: 3.3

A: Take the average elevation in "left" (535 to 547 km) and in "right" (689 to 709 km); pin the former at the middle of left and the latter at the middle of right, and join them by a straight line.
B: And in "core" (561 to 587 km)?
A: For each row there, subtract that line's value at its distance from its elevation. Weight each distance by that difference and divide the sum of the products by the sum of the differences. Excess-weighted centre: 572.7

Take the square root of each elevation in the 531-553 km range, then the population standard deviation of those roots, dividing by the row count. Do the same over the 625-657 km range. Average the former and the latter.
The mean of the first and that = 0.30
